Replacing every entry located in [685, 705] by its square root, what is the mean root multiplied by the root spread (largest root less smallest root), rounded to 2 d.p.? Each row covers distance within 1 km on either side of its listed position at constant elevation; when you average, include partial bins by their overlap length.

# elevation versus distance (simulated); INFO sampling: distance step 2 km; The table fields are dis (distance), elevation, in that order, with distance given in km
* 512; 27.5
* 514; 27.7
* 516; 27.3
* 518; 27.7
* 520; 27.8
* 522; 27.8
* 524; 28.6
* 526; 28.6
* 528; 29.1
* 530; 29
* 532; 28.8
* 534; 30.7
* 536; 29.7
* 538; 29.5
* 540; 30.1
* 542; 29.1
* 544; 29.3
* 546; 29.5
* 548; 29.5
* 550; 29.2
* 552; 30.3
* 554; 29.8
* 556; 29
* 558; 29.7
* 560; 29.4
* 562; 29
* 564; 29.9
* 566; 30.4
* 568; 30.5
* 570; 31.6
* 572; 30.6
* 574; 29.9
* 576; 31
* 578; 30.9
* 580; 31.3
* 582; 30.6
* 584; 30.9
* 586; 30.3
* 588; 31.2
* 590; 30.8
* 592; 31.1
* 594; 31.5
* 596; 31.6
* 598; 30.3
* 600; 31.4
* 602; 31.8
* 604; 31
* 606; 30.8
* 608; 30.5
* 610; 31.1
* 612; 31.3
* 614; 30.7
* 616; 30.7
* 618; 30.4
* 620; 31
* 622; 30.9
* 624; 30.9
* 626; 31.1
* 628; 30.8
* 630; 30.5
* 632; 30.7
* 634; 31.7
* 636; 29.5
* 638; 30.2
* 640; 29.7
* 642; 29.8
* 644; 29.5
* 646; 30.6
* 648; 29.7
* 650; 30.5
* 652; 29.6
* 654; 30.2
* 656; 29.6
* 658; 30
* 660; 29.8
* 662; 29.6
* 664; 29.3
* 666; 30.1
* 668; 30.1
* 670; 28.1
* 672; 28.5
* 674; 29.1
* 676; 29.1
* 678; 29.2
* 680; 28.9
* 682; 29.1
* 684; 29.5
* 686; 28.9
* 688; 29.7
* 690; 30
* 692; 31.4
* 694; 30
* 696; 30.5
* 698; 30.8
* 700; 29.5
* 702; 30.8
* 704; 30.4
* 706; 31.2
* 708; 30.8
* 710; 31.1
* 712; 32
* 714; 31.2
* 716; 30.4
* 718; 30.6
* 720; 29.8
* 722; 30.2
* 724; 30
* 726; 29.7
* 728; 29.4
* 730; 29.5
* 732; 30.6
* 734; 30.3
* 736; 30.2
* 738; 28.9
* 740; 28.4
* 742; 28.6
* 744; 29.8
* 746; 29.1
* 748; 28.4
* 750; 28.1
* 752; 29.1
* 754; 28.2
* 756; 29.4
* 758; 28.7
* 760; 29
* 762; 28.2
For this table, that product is 1.25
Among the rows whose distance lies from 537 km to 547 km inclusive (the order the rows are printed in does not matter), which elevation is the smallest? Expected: 29.1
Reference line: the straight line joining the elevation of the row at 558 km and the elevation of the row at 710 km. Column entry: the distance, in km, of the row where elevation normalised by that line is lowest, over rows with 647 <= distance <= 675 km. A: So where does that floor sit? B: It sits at 670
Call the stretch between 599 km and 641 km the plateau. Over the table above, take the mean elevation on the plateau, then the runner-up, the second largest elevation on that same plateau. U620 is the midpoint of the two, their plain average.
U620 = 31.2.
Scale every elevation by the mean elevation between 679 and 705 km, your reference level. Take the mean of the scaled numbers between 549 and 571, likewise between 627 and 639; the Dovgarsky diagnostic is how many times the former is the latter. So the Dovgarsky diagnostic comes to 0.978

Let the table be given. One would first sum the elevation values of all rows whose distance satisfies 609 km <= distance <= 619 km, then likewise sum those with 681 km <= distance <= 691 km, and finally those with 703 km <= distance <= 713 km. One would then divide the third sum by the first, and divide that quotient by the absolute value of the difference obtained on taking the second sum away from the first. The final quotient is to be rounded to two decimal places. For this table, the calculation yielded 0.14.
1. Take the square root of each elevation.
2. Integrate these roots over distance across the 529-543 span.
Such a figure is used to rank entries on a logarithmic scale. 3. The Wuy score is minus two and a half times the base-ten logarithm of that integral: -4.70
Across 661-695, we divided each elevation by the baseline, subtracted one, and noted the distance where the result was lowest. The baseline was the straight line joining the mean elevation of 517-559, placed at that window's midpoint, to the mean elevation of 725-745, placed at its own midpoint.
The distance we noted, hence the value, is 670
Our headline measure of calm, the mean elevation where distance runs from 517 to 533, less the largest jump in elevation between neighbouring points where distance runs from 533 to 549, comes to 27.4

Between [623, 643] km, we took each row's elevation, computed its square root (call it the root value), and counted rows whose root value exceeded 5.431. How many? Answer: 10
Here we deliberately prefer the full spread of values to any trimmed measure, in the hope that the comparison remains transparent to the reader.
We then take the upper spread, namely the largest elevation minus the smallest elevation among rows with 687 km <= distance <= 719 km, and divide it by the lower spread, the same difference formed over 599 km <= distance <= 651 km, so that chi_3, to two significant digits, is 1.1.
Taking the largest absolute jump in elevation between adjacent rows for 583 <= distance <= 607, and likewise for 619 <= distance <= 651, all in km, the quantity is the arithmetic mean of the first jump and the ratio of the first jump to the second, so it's 0.95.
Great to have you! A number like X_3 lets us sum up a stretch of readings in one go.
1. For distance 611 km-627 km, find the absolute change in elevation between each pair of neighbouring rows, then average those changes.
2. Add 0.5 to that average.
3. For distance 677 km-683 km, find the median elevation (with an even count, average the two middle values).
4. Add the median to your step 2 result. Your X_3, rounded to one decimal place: 29.9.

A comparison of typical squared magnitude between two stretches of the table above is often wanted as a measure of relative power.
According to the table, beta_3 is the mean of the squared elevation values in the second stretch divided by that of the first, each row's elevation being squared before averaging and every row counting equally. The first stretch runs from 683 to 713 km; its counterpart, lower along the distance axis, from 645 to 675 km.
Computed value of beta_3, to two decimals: 0.95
